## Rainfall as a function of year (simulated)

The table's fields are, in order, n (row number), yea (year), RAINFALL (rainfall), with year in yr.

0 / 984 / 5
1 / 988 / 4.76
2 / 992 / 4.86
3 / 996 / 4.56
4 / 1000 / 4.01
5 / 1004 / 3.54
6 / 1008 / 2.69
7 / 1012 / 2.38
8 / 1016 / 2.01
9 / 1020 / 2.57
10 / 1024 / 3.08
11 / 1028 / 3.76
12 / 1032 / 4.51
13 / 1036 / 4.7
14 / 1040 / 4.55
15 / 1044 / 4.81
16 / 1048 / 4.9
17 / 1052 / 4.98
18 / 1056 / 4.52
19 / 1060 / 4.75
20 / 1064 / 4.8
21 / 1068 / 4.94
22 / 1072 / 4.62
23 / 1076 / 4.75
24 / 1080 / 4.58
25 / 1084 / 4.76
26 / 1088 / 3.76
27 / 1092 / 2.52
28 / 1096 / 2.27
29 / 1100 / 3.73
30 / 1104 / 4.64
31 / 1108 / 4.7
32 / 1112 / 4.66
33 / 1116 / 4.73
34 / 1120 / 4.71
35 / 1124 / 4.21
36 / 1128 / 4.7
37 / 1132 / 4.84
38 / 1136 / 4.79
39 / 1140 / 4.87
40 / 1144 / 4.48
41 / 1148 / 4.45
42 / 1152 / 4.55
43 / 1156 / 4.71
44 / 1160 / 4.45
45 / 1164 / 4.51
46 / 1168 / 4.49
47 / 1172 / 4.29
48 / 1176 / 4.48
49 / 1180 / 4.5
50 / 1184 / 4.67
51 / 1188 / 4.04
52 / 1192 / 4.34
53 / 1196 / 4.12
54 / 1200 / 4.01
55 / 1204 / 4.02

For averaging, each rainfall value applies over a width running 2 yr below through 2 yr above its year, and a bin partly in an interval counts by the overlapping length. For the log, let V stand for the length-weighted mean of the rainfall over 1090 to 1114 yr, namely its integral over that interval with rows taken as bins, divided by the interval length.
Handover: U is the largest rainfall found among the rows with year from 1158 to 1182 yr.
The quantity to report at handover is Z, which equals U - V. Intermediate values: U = 4.51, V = 3.8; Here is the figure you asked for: 0.8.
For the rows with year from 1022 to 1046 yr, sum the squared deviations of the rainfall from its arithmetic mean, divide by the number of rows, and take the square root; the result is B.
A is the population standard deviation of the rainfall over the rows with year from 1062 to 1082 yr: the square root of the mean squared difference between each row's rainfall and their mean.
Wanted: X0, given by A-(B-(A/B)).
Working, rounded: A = 0.13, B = 0.62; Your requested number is -0.3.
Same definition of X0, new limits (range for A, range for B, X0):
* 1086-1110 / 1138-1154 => 6.4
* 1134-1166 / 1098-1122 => 0.2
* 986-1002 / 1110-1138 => 1.8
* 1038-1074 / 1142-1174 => 1.5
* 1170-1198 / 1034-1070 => 1.4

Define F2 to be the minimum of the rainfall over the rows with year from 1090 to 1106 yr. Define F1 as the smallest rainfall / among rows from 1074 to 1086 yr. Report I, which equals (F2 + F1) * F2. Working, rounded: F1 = 4.58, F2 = 2.27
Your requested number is 16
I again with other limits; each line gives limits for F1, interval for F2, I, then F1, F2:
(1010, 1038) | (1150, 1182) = 27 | 2.01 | 4.29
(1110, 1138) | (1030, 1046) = 39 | 4.21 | 4.51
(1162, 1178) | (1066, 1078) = 41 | 4.29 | 4.62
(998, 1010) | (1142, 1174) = 30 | 2.69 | 4.29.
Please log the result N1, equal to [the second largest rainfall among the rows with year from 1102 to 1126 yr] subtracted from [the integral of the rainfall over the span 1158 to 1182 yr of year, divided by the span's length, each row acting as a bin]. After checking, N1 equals -0.3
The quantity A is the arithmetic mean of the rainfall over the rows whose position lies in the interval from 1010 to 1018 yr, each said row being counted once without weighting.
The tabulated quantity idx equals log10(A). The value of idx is 0.341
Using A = 2.2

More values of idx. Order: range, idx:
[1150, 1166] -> 0.658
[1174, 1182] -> 0.652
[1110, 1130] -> 0.663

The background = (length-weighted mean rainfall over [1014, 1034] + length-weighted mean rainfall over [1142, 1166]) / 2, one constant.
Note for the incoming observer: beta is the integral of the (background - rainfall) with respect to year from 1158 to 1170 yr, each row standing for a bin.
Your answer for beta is -8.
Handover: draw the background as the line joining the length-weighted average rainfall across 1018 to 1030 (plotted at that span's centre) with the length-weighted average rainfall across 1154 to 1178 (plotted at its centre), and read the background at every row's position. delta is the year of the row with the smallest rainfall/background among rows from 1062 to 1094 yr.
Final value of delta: 1092 yr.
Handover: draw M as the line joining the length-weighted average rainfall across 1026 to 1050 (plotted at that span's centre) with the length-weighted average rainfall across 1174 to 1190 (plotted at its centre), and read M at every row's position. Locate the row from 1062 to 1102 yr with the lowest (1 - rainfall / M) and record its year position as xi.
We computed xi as 1068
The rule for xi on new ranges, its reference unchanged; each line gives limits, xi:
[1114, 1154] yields 1140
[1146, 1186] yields 1156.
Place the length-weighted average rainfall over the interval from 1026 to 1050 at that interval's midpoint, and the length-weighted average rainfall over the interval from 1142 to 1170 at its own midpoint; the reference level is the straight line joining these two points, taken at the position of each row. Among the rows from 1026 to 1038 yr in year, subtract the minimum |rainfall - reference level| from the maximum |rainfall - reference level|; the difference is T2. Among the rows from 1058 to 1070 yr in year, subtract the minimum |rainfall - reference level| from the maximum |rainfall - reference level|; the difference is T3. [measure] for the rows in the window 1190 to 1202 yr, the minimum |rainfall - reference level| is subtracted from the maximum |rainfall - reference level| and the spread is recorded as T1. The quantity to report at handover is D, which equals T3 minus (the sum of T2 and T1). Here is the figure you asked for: -0.9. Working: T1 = 0.33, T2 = 0.75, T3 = 0.19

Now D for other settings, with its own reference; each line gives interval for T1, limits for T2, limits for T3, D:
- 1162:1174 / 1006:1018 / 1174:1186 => -0.8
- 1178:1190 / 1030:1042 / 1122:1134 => -0.5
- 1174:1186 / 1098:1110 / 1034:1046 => -0.6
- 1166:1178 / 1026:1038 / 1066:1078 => -0.6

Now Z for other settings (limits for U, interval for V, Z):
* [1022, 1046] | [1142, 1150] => 0.3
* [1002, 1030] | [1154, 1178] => -0.7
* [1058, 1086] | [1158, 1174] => 0.5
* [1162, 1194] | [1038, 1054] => -0.1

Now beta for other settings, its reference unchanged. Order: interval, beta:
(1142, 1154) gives -8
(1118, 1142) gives -20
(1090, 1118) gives -1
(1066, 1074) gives -7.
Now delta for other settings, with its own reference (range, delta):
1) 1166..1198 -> 1188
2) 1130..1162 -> 1160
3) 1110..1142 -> 1124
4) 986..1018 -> 1016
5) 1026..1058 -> 1028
